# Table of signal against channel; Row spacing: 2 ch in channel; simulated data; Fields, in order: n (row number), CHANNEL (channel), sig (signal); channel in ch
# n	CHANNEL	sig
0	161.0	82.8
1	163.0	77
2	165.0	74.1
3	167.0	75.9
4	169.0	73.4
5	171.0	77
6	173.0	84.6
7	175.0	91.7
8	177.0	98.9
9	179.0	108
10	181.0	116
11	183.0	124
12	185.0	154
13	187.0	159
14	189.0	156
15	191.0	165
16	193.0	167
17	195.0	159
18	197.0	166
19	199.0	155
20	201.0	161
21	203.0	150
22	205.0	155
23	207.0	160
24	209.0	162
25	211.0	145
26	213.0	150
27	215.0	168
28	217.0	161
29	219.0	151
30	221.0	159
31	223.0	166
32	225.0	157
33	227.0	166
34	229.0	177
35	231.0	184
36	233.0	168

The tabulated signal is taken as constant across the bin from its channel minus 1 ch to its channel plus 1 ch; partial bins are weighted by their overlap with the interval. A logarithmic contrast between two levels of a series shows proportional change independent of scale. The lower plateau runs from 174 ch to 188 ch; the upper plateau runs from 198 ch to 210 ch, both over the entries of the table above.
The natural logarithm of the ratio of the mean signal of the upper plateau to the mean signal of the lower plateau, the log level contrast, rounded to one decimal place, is 0.3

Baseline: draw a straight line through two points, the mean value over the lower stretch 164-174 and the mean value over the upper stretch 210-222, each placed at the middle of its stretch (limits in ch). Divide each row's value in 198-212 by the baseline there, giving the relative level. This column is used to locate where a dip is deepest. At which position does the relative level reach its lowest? 211.0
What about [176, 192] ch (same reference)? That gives 177.0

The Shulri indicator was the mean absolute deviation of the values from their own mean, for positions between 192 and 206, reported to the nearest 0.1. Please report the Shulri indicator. 4.9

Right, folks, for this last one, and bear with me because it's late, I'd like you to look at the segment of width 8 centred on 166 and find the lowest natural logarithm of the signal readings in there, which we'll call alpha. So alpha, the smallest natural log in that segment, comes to 4.30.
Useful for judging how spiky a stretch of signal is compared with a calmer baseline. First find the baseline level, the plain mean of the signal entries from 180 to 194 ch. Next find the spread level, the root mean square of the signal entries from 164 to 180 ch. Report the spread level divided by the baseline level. 0.6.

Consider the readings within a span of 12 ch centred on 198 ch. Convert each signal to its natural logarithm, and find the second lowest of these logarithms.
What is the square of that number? 25.4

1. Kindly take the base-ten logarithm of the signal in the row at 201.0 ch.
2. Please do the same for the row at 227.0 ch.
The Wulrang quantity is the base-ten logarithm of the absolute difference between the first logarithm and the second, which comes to -1.9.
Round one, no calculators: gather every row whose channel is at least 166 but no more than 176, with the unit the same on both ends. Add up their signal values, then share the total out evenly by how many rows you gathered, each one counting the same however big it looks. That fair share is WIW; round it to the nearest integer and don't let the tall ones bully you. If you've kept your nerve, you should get 81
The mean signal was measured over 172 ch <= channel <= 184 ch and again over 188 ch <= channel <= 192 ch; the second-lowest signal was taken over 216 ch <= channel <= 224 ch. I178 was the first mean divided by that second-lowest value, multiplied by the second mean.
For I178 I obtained 105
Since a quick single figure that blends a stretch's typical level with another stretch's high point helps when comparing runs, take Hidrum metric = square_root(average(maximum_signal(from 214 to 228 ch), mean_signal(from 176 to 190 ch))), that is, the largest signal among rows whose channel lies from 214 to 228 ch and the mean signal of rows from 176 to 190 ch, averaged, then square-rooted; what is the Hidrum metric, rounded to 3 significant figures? 12.2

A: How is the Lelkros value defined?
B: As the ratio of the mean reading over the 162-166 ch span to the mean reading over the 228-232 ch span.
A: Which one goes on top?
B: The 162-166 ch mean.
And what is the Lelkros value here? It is 0.42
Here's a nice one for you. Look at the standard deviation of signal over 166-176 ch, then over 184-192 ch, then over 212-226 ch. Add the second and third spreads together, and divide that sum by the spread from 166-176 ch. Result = 1.6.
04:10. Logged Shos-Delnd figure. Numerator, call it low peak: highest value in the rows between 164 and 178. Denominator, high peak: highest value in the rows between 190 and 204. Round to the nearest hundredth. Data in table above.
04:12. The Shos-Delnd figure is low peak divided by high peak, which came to 0.59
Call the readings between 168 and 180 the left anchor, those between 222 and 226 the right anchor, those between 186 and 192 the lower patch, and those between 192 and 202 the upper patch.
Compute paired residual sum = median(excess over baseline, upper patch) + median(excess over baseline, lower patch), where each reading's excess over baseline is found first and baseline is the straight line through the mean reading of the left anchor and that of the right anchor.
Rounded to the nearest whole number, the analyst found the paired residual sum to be 91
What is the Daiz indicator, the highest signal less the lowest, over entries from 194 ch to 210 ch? 16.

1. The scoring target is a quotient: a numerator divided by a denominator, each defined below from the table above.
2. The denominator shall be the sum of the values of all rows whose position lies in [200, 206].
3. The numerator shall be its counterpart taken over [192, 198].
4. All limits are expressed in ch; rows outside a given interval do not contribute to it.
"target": 1.06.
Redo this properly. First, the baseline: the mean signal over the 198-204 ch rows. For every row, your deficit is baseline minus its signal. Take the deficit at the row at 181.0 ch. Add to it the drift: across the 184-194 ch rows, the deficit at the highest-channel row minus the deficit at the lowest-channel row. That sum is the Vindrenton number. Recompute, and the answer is 26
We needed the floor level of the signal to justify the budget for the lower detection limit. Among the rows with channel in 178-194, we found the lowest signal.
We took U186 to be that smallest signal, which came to 108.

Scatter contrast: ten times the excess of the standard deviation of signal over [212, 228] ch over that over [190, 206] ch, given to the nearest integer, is 7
